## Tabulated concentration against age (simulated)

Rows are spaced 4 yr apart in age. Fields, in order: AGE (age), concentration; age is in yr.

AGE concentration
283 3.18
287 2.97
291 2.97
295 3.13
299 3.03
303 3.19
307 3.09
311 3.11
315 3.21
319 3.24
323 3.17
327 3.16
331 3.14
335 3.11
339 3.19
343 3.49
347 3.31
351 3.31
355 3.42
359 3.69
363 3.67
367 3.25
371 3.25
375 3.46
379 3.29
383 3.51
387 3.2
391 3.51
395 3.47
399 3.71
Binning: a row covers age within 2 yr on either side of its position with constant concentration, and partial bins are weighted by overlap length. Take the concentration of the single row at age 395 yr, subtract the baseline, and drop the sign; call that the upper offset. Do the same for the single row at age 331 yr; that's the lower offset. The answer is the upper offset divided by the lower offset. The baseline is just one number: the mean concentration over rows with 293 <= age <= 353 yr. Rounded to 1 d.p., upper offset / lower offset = 5.3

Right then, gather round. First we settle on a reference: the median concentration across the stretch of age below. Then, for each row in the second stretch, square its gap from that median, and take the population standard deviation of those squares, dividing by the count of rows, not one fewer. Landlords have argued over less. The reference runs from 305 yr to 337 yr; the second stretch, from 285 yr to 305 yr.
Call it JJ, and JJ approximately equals 0.014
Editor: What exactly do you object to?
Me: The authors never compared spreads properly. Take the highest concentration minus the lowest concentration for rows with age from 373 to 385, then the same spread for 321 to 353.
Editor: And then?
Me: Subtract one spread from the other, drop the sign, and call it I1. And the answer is 0.16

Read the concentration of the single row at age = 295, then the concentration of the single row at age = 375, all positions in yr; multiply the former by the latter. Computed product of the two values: 10.8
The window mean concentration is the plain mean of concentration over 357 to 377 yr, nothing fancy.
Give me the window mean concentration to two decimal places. 3.46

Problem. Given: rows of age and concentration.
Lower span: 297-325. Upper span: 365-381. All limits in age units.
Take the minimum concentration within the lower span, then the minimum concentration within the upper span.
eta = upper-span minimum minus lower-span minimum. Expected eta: 0.22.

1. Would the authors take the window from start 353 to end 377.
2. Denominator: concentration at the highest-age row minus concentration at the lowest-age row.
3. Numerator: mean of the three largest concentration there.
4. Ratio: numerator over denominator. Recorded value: 90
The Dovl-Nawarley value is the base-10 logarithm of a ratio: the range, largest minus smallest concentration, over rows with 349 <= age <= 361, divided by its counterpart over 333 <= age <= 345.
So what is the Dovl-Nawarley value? 0.00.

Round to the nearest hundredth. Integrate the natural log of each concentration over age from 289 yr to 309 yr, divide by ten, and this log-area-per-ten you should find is 2.25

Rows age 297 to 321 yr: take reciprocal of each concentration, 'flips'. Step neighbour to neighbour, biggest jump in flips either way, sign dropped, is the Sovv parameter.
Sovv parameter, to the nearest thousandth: 0.017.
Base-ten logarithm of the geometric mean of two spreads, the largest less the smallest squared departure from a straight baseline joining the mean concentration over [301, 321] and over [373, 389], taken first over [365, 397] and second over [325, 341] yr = -1.71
